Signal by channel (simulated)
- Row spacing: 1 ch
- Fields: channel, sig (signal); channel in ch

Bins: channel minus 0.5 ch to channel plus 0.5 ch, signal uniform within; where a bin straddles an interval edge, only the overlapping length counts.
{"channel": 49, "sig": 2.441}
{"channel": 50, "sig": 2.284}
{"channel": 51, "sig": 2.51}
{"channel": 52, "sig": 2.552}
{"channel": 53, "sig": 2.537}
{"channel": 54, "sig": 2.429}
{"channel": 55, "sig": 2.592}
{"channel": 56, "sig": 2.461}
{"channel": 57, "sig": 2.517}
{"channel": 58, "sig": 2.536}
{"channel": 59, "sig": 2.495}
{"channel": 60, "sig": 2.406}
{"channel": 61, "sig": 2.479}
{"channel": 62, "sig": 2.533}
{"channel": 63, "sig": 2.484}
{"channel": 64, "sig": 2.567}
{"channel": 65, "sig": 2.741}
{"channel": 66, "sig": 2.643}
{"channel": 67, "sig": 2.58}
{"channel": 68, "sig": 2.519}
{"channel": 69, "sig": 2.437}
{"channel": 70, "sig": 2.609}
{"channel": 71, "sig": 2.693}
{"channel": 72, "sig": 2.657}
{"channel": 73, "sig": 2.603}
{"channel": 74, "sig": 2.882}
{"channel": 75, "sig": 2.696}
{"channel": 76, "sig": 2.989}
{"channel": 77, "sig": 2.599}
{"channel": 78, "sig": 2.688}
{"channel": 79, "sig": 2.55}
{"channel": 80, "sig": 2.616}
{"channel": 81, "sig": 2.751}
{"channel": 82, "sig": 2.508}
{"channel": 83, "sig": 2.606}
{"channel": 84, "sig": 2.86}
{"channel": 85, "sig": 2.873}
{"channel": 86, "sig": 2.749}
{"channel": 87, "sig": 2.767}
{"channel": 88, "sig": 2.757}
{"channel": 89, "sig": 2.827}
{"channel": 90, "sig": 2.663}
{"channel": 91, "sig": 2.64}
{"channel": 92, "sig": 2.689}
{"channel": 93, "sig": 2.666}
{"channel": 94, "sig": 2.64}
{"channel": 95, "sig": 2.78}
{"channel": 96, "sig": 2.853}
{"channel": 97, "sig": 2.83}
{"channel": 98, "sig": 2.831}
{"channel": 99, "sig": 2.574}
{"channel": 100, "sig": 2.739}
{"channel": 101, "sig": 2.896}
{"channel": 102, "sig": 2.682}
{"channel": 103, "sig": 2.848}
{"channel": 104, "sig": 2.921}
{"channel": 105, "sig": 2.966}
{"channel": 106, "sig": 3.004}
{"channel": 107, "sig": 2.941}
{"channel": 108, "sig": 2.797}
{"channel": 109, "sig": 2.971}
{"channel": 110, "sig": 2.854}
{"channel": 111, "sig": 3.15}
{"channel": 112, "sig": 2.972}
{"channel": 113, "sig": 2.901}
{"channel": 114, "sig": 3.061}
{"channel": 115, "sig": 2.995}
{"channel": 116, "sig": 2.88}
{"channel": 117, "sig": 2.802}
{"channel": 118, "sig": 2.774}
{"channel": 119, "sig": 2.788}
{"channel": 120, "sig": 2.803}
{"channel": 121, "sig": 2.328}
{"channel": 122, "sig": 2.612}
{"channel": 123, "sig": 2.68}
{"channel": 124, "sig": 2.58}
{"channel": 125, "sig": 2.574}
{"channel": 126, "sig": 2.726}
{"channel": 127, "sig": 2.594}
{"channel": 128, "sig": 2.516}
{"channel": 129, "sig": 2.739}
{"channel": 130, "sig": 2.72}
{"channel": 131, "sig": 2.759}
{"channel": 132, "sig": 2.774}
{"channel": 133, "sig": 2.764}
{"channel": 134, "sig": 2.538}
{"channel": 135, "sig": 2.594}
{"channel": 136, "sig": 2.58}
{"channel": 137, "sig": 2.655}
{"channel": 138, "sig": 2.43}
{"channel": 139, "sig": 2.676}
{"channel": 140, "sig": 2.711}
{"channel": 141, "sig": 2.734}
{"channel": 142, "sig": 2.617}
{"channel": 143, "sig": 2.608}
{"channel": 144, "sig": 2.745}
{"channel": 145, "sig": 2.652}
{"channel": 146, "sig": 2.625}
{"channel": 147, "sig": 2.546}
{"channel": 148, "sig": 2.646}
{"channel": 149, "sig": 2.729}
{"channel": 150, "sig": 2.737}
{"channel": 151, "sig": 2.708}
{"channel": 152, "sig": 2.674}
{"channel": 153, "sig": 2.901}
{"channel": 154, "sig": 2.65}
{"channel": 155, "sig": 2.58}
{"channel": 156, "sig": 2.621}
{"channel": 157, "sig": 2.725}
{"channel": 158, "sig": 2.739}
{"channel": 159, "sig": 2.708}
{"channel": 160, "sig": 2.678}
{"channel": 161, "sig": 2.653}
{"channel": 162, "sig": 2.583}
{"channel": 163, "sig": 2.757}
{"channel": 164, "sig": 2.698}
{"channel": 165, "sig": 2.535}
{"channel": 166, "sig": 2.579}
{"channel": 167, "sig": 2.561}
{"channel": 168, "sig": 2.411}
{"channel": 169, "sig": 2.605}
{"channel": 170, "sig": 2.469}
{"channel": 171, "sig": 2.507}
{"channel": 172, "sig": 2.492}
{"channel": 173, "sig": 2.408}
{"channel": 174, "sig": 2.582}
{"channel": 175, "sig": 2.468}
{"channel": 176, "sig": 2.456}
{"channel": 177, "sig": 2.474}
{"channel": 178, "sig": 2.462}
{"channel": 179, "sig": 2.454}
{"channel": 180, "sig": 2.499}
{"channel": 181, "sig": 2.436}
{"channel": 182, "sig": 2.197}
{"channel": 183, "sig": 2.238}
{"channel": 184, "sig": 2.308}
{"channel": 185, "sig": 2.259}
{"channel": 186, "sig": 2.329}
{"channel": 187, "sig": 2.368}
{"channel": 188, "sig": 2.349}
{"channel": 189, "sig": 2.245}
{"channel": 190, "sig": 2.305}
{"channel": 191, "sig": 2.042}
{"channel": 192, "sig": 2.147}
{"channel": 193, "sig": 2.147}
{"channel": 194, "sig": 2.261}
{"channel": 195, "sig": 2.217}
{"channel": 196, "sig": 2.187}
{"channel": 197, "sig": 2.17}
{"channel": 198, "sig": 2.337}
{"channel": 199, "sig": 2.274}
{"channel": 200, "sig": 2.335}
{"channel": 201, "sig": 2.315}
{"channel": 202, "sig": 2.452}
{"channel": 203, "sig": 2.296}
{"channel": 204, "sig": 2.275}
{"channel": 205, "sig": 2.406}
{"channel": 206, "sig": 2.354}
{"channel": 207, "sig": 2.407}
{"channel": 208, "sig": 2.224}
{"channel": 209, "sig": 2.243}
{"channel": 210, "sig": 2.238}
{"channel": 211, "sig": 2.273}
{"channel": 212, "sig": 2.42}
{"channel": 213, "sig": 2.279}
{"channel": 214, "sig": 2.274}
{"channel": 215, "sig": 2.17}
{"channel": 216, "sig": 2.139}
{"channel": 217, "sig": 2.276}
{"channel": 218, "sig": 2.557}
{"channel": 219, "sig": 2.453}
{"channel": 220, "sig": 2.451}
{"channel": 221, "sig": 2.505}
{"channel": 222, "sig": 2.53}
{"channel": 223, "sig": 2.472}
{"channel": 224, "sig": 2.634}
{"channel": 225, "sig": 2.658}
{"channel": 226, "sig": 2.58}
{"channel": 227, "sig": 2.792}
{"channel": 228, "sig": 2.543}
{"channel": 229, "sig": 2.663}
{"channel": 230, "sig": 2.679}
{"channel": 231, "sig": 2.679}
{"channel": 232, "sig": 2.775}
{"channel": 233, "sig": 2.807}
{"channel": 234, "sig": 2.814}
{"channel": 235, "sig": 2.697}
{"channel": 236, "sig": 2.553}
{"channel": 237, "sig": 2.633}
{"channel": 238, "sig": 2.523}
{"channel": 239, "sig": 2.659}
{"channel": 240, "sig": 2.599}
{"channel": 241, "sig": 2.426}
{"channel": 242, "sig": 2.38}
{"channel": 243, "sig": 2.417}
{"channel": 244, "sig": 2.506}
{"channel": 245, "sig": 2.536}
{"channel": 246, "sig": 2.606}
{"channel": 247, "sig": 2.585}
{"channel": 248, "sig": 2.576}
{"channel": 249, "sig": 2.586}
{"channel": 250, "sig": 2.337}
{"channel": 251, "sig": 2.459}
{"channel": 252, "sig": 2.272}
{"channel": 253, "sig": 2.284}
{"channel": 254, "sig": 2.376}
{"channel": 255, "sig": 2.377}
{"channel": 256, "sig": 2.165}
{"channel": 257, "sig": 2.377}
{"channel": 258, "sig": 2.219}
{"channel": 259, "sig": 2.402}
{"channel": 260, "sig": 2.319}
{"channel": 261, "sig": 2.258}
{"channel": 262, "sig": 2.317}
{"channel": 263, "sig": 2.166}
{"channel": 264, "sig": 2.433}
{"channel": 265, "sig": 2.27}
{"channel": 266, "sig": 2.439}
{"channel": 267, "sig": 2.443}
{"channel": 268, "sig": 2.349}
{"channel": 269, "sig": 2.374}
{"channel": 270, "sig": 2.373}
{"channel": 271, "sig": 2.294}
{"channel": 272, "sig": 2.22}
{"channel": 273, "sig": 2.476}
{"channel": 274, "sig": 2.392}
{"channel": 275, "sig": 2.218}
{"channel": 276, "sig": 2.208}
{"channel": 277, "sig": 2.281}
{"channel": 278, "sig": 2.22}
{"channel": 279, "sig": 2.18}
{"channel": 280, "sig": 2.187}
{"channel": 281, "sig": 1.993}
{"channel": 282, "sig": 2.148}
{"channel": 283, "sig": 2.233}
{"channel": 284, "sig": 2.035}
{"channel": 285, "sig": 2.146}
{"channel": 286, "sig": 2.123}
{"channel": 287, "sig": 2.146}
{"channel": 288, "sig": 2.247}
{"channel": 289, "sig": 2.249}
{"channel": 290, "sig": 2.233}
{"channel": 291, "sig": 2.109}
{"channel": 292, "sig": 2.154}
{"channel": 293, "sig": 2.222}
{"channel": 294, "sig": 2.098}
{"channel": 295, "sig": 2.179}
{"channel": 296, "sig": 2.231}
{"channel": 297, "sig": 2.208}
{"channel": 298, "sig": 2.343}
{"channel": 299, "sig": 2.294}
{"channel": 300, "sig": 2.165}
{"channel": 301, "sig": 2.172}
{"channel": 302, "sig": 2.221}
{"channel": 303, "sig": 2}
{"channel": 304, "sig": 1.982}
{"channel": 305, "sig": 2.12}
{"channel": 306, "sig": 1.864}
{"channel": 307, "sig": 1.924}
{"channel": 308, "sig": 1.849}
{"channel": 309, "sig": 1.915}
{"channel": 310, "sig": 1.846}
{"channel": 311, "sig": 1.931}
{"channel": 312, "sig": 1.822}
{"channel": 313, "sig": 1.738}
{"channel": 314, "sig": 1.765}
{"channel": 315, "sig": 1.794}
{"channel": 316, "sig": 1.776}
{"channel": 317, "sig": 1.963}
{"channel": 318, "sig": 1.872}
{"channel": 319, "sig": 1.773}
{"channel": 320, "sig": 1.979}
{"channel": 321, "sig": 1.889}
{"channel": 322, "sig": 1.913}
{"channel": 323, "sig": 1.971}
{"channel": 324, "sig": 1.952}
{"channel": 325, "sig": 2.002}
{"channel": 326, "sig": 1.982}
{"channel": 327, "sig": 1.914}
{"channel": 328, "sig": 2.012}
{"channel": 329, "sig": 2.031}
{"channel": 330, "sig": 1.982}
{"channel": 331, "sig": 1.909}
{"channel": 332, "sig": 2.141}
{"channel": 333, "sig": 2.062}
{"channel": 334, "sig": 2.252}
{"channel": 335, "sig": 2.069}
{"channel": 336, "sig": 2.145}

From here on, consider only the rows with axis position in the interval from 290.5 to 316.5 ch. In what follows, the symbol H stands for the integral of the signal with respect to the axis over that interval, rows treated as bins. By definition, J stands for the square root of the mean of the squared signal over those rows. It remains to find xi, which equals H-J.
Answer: 51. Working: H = 53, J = 2.04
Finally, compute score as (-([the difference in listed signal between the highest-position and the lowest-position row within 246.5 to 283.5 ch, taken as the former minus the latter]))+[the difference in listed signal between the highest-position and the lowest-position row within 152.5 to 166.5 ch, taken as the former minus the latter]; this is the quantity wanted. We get 0.03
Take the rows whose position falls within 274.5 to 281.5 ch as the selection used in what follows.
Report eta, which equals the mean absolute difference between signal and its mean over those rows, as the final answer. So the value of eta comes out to 0.056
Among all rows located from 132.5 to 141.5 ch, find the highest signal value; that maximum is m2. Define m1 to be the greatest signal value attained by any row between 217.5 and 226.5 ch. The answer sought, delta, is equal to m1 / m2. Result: 0.96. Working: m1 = 2.658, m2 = 2.764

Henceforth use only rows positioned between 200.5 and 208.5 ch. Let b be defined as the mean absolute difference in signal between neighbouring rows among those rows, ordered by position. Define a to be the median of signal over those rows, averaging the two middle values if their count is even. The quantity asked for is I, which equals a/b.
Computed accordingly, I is 22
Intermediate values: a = 2.3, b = 0.10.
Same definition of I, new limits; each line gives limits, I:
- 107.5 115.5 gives 20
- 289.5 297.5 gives 30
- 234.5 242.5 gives 24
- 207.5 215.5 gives 35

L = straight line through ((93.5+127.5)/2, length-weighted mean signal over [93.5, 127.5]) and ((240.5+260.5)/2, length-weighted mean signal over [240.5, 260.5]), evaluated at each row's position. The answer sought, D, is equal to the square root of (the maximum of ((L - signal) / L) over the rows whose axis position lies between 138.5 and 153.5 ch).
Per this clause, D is 0.24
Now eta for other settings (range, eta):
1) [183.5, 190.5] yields 0.034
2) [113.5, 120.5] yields 0.092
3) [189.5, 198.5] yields 0.070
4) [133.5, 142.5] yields 0.071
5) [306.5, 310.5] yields 0.036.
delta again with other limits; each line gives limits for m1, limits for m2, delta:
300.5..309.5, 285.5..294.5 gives 0.99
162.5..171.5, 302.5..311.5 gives 1.30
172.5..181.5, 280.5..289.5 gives 1.15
